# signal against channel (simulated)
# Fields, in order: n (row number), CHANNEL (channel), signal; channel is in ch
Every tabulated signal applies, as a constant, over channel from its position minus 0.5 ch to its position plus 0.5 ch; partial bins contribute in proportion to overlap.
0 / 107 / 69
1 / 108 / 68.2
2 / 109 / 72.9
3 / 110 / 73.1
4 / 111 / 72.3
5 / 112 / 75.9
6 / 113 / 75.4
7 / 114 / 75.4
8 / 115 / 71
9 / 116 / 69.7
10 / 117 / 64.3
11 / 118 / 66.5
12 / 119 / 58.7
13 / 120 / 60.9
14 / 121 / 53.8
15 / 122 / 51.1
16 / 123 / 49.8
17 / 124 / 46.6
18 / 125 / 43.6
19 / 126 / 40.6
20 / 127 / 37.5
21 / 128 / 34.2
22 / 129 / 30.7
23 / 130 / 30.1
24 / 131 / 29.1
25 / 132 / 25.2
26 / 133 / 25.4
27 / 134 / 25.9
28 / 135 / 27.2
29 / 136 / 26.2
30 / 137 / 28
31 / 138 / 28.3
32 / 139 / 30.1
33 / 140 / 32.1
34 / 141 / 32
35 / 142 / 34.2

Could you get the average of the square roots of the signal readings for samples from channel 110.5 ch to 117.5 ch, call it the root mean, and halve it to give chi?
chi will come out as 4.24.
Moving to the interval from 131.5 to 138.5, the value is 2.58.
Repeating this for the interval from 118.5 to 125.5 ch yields 3.60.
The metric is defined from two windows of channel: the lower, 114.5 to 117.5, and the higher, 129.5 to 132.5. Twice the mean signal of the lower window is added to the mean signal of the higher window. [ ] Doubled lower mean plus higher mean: 165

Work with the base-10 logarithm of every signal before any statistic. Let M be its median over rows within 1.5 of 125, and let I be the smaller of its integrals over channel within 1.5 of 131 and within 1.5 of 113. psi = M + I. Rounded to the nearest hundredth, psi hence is 5.98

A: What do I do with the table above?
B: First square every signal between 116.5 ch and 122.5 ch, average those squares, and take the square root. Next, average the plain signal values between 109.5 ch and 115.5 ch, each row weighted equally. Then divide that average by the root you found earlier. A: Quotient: 1.24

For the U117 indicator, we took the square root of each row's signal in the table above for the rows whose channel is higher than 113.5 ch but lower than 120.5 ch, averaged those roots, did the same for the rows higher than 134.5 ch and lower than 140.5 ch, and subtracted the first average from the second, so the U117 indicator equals -2.8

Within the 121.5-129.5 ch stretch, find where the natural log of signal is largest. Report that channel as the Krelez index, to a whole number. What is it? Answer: 122 ch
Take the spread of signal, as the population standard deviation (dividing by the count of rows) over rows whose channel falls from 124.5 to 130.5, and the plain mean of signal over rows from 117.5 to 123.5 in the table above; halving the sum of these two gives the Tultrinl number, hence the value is 30.9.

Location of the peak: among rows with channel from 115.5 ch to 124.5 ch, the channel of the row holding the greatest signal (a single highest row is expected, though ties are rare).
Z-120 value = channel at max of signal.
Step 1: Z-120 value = 116 ch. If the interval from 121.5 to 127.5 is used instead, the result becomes 122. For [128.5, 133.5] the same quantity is 129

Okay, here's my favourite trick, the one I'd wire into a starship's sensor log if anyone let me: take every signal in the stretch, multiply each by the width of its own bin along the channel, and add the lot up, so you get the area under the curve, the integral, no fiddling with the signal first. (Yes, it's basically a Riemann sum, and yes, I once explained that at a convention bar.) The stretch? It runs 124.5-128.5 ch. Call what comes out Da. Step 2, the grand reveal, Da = 156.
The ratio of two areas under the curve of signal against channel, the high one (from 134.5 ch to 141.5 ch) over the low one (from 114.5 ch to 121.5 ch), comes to 0.46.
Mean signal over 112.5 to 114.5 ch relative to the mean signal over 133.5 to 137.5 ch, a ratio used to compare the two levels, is 2.8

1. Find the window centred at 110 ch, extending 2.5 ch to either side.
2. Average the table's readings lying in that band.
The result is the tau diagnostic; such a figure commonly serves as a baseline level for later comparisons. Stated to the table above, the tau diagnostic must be 72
